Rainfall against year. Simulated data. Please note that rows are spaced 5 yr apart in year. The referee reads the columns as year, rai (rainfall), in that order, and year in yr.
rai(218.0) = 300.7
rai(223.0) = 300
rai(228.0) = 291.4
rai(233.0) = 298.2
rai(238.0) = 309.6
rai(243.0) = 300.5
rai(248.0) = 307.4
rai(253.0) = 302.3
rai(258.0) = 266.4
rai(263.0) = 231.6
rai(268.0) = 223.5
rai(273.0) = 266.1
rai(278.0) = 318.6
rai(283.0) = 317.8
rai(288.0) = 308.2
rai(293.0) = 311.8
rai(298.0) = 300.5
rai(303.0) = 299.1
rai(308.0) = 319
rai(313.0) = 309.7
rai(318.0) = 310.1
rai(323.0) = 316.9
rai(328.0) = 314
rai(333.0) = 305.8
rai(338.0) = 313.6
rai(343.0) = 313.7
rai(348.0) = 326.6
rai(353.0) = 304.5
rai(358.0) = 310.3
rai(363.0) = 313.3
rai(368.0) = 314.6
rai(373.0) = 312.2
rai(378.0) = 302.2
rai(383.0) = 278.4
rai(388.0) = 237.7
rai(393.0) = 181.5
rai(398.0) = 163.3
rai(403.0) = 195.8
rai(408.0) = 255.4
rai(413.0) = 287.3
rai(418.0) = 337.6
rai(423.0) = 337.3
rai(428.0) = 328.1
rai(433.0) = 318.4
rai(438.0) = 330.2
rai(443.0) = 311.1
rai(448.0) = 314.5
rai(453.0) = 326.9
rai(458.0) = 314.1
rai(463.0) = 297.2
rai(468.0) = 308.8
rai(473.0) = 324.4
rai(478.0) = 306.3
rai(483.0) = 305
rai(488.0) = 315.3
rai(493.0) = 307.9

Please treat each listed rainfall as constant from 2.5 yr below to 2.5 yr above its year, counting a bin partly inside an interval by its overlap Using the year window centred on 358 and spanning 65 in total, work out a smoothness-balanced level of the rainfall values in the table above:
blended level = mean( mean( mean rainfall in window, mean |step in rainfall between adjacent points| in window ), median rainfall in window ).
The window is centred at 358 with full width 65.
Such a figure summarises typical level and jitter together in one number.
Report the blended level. 235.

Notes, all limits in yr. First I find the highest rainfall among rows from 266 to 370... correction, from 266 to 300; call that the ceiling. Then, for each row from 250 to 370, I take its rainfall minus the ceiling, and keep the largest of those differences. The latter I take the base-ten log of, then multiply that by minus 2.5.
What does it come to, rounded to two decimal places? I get -2.26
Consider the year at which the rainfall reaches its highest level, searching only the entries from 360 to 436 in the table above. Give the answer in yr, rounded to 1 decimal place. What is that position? 418.0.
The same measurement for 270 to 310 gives 308.0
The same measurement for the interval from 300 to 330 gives 308.0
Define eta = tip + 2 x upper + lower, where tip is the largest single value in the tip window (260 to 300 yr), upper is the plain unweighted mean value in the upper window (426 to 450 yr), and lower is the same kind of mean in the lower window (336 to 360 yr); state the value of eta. 1273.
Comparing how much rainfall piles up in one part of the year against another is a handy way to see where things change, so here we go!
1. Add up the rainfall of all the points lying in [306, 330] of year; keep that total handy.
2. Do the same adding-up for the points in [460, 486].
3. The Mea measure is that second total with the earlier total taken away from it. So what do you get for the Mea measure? -28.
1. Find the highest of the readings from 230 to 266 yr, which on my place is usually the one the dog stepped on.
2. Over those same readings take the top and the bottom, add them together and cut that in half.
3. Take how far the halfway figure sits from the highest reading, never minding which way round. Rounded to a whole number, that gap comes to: 39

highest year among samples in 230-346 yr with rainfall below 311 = 333.0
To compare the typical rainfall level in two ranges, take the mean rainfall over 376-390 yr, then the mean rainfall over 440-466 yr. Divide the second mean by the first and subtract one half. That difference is 0.647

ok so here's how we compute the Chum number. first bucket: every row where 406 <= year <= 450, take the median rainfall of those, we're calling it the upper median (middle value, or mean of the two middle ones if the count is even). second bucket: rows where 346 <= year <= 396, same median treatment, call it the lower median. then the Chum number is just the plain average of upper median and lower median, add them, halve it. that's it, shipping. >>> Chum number 313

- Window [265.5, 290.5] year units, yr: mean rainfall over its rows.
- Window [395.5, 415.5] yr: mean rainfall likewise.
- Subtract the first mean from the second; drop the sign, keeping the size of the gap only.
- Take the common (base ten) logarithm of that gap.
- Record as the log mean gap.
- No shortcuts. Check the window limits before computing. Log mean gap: 1.8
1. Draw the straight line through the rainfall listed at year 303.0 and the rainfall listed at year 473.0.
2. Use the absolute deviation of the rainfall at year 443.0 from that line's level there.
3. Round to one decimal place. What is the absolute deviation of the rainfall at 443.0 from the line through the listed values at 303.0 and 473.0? 8.8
